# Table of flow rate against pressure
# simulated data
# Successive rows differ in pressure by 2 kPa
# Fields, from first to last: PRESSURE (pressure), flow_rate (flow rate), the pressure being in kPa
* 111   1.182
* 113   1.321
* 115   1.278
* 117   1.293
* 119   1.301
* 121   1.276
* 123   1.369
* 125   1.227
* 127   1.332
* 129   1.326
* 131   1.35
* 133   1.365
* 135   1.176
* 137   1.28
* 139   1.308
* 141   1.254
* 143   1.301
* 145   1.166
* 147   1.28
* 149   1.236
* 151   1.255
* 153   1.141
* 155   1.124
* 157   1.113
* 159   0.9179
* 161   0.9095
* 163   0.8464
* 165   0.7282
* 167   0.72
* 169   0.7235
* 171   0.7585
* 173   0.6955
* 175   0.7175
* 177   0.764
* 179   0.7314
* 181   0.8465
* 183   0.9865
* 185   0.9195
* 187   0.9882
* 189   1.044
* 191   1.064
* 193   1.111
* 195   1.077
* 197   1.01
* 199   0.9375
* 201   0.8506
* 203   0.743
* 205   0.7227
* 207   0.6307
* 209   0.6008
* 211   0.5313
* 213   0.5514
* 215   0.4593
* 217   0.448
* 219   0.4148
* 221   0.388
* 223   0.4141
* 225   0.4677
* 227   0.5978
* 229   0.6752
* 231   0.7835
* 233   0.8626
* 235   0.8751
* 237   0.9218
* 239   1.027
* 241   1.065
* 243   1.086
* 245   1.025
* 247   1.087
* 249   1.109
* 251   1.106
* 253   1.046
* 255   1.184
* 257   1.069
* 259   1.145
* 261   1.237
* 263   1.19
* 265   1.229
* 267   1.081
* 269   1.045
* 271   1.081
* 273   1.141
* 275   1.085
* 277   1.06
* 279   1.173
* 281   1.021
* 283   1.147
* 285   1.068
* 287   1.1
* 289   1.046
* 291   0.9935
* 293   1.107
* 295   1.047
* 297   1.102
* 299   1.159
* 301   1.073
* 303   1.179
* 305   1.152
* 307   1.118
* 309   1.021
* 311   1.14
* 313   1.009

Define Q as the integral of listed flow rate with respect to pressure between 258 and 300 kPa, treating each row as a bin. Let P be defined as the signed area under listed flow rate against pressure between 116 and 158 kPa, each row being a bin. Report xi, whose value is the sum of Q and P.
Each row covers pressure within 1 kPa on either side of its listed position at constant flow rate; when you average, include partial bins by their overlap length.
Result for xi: 99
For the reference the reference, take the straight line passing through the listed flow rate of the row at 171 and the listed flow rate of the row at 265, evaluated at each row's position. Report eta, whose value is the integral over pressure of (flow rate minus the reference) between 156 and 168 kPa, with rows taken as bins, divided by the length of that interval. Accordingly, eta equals 0.16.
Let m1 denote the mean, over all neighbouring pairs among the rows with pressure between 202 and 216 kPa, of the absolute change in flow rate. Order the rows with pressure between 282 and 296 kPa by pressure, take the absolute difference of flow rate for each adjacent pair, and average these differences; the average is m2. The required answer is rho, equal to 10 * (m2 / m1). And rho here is 12.1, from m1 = 0.054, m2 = 0.065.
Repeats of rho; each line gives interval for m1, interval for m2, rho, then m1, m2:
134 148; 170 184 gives 8.7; 0.080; 0.070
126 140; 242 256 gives 9.5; 0.061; 0.058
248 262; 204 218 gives 6.5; 0.081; 0.052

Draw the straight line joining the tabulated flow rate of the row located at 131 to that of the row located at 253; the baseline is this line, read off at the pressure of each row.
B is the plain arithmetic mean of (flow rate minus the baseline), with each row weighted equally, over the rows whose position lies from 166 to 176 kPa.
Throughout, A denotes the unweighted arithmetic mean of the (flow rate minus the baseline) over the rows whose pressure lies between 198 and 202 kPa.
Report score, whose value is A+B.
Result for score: -0.8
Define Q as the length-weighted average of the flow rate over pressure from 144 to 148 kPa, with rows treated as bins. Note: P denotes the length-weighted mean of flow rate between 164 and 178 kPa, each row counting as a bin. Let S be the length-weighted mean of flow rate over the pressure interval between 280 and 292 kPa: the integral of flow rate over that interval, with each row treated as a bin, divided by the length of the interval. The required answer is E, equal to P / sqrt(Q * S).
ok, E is 0.64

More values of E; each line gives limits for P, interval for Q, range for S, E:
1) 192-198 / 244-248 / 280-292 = 1.01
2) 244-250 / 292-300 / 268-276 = 0.98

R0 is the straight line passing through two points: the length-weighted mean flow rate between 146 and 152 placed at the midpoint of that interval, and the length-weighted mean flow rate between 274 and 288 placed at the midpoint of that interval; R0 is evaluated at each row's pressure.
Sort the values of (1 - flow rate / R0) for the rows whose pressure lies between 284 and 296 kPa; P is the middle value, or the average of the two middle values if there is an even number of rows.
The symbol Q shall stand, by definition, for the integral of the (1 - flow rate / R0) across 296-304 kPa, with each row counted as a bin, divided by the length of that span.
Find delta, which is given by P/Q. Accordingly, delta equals -0.42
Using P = 0.02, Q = -0.05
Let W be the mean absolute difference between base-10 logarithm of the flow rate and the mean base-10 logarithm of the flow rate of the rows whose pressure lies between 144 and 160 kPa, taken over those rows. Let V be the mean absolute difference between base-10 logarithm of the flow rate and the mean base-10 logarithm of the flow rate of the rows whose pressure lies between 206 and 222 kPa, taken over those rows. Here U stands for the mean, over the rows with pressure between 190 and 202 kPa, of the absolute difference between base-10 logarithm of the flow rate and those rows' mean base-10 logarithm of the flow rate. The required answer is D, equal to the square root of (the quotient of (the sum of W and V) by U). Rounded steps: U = 0.034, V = 0.066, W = 0.03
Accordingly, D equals 1.69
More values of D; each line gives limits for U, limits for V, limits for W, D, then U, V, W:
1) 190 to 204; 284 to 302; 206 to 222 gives 1.26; 0.050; 0.014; 0.07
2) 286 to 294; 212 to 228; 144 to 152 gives 1.87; 0.017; 0.048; 0.01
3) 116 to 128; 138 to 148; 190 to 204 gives 2.38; 0.011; 0.014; 0.05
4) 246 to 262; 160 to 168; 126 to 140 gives 1.74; 0.019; 0.042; 0.02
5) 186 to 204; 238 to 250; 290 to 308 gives 0.82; 0.043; 0.011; 0.02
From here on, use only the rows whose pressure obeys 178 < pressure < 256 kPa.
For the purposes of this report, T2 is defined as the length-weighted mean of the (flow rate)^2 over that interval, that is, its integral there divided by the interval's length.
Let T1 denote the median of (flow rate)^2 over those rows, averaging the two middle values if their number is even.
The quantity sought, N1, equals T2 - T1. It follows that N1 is -0.02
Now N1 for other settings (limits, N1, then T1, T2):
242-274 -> 0.05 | 1.2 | 1.25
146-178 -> 0.14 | 0.8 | 0.92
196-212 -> 0.06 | 0.5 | 0.59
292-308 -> 0.01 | 1.2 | 1.25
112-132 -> -0.01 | 1.7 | 1.71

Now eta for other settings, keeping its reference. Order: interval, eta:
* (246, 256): -0.05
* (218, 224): -0.60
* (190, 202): 0.12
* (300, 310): -0.32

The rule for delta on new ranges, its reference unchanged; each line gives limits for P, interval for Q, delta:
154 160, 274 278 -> 4.36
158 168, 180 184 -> 1.29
